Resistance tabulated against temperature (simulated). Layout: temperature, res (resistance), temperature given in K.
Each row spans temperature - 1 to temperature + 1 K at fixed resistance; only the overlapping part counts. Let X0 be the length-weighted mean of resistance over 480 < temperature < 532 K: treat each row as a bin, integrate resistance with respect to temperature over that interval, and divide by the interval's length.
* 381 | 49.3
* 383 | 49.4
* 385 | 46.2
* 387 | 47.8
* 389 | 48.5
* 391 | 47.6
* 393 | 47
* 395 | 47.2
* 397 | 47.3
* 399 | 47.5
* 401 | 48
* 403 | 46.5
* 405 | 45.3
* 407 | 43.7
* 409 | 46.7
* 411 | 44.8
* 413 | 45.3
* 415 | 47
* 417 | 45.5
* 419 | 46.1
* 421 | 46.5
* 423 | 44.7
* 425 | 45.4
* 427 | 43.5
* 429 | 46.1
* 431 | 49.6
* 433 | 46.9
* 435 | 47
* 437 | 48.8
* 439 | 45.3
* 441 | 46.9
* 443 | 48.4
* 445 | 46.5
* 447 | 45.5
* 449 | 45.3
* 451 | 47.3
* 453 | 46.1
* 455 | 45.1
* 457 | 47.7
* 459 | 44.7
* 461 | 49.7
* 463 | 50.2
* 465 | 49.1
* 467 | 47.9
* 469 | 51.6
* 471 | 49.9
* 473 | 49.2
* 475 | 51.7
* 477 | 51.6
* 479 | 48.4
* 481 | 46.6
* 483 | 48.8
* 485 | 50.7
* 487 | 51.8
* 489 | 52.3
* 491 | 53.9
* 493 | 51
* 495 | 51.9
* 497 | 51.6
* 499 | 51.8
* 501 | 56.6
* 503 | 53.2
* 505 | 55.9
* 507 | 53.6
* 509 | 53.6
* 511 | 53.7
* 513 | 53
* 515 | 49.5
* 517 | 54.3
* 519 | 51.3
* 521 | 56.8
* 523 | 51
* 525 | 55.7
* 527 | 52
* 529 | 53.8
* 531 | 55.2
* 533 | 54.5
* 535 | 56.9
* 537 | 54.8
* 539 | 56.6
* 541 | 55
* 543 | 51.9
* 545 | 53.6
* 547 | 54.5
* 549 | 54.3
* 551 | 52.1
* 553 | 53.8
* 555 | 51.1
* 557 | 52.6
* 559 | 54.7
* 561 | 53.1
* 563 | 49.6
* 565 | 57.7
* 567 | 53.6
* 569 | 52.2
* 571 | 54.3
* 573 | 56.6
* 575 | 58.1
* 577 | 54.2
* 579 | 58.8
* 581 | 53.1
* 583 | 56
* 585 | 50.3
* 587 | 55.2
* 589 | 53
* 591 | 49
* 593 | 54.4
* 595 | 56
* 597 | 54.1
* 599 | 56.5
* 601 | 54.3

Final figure 52.7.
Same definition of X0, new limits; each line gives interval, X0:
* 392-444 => 46.4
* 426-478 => 47.8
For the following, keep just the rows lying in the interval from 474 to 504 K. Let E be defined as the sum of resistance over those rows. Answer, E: 772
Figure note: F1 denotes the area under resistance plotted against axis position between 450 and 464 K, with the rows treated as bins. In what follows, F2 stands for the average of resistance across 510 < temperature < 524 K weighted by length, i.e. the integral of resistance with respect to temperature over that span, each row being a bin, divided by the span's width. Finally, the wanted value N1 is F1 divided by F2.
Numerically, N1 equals 12.5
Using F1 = 662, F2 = 52.8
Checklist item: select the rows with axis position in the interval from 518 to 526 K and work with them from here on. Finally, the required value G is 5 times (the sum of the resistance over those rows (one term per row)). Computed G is 1074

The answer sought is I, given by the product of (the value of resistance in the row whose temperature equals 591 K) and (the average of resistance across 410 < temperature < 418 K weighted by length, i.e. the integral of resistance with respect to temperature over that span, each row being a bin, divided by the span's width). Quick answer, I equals 2237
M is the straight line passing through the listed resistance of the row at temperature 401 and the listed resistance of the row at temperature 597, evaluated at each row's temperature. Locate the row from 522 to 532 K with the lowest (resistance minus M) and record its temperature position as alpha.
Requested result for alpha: 523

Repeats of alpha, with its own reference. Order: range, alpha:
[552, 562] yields 555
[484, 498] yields 485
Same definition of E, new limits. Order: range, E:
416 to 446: 697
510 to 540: 809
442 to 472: 715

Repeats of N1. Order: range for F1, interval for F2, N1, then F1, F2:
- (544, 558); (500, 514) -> 13.7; 744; 54.2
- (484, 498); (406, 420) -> 15.9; 726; 45.6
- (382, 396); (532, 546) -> 12.2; 667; 54.8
